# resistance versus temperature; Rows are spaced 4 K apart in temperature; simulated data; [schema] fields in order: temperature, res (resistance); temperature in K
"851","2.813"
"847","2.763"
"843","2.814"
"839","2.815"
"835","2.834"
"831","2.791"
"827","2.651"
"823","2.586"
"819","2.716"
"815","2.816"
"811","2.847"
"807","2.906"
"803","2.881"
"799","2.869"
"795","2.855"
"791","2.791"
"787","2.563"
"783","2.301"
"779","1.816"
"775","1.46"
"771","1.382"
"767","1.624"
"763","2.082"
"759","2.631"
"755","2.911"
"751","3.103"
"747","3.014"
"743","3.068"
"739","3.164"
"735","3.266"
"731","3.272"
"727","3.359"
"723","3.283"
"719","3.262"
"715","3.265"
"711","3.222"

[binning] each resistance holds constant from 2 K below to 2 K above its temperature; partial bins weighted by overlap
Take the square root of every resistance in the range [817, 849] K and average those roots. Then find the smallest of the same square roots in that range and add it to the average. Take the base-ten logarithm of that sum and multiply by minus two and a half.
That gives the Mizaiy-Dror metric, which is -1.28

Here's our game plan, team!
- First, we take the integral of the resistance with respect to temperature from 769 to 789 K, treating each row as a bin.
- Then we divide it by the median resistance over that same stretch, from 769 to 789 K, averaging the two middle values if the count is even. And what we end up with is 21.0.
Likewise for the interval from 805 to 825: 19.7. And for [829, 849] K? 19.9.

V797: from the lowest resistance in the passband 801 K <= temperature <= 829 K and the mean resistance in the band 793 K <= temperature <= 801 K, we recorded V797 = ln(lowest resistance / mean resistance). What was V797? -0.10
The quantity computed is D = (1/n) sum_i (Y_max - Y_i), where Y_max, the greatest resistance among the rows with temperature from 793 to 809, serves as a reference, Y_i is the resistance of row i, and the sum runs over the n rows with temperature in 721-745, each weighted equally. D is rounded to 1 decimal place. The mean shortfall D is -0.3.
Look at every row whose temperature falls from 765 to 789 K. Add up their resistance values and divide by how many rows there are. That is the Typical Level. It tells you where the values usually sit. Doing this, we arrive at 1.86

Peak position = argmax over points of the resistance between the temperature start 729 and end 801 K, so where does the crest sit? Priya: 731 K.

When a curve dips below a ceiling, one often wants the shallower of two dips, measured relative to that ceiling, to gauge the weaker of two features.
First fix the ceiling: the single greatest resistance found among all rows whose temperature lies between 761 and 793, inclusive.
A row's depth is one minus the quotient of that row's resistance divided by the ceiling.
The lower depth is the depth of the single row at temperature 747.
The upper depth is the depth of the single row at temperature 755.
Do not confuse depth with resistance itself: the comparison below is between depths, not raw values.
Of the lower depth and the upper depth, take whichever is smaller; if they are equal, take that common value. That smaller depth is -0.080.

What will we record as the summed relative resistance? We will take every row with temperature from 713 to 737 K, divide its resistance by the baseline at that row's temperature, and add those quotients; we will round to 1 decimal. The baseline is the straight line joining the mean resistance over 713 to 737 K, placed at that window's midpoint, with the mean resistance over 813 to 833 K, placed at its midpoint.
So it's 6.0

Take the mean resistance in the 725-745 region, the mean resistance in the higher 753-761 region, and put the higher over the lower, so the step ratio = 0.86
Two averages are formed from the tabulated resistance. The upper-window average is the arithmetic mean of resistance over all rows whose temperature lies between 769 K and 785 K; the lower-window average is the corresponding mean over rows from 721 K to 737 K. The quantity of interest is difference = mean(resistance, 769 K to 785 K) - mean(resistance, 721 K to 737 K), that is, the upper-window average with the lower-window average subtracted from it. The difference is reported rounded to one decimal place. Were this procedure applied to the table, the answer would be -1.6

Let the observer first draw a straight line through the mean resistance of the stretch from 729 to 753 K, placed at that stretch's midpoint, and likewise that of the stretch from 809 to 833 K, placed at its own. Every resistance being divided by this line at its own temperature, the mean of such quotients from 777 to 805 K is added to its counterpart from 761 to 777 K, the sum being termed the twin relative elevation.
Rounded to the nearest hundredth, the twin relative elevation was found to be 1.44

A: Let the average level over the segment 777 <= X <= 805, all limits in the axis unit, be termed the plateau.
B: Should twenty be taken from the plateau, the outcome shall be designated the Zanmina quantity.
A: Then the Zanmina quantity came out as -17.42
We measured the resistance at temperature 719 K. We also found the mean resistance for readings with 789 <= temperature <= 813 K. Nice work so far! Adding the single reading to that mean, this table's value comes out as 6.1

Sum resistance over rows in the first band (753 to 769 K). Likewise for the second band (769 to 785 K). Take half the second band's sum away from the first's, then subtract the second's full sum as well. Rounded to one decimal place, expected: -1.2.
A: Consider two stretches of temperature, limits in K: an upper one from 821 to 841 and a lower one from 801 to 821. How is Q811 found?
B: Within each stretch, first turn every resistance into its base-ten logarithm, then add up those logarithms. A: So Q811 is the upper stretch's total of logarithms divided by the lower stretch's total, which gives 0.97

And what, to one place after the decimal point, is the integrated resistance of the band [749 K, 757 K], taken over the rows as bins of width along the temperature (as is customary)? 24.1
